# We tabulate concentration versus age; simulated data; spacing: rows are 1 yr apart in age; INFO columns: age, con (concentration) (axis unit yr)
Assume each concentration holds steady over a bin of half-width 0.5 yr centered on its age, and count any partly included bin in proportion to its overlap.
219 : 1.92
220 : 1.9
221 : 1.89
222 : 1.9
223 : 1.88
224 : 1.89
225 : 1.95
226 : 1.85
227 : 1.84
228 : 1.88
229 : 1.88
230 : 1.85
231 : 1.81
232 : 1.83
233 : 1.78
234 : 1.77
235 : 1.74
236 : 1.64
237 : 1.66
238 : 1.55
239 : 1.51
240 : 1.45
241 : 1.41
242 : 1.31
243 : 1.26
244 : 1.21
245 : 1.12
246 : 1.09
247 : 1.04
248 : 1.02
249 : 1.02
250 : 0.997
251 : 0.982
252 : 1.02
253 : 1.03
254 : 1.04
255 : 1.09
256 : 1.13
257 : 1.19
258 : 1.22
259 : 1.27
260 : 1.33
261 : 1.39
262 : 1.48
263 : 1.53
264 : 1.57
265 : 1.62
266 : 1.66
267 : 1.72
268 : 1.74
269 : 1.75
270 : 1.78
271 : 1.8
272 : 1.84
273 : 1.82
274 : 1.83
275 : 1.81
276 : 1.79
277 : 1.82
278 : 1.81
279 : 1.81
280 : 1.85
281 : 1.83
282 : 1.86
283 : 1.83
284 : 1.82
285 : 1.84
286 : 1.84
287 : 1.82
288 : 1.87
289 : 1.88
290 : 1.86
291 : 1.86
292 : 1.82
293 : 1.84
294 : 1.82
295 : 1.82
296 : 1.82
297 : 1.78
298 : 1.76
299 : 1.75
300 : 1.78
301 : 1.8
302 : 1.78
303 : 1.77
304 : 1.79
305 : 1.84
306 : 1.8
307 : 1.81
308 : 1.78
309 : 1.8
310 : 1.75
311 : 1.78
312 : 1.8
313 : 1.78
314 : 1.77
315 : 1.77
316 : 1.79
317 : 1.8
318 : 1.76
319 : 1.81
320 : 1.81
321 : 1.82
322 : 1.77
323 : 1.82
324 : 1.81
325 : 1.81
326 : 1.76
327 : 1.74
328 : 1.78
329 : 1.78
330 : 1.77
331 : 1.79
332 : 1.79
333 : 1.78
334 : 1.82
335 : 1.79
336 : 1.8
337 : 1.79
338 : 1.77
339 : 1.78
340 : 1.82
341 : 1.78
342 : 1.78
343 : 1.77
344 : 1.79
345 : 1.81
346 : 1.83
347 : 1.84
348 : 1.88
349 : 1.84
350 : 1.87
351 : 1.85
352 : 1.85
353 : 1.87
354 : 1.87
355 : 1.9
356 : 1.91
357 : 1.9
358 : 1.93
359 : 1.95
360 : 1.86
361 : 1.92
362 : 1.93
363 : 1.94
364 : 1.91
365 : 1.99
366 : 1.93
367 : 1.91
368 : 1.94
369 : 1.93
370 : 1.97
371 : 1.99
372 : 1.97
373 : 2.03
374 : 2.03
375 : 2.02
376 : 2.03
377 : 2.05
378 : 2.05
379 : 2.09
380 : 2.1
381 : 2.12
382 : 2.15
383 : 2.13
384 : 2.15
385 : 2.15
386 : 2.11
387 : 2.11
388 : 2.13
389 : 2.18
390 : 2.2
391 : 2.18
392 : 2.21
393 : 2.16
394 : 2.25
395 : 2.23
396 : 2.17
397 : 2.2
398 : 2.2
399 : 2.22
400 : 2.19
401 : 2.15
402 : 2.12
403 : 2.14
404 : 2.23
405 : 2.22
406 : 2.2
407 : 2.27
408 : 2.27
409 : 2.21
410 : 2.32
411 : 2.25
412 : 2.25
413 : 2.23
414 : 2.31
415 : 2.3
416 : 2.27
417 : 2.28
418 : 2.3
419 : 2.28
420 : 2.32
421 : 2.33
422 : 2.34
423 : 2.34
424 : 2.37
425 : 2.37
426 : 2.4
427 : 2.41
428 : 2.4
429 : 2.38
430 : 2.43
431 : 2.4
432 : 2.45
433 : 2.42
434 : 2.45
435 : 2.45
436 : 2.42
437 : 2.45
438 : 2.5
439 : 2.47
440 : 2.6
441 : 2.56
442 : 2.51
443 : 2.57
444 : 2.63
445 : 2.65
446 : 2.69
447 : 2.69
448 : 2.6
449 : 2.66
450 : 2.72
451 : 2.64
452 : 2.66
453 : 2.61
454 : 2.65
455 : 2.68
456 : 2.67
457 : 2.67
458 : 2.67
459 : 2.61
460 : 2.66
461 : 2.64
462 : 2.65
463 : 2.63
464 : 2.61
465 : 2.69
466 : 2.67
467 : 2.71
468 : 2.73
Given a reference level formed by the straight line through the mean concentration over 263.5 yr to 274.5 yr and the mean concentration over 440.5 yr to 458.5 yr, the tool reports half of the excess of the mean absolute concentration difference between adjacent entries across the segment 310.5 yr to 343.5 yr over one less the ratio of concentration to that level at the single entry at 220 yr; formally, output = 0.15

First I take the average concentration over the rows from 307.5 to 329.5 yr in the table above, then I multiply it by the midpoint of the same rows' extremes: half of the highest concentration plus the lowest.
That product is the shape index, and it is 3.2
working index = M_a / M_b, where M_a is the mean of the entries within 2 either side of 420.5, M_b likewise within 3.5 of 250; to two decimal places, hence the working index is 2.28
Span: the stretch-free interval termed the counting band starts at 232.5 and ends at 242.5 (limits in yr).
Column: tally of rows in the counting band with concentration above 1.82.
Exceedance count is 0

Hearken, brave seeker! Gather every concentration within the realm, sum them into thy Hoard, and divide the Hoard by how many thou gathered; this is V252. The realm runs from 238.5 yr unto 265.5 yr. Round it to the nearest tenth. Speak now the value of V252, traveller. 1.2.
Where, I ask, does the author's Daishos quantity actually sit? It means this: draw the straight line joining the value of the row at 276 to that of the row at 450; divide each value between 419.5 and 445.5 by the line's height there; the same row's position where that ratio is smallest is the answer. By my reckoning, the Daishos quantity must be 420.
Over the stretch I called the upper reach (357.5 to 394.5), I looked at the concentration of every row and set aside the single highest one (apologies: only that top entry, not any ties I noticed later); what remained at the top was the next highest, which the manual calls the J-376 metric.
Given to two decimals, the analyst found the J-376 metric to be 2.21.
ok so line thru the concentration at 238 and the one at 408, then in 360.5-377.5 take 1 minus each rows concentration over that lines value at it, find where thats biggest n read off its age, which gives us 367 yr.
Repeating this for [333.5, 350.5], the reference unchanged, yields 343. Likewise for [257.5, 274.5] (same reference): 258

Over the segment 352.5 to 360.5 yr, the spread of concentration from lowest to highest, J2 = 0.090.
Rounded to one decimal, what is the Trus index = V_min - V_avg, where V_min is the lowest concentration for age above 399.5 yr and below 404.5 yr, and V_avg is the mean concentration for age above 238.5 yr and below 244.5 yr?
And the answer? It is 0.8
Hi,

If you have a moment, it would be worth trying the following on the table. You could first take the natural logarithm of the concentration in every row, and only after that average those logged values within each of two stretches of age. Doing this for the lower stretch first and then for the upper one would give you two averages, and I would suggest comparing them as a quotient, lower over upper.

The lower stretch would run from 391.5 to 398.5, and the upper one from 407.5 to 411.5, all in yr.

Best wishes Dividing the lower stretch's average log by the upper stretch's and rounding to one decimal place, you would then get 1.0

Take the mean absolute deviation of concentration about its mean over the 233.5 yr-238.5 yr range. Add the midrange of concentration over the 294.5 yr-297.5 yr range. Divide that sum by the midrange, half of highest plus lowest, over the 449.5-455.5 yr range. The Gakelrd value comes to 0.70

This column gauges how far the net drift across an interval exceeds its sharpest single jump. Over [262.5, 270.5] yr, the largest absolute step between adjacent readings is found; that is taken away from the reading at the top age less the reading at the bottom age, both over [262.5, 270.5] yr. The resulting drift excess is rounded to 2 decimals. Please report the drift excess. 0.19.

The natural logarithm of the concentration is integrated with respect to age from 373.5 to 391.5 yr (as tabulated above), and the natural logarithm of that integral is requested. 2.60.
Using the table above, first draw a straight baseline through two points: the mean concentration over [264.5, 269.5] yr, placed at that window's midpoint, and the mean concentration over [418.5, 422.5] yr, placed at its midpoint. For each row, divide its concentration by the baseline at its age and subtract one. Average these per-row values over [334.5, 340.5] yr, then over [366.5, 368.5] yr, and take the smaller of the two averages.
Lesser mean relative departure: -0.10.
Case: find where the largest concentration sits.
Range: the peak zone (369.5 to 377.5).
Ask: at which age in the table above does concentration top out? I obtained 377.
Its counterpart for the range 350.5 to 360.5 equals 359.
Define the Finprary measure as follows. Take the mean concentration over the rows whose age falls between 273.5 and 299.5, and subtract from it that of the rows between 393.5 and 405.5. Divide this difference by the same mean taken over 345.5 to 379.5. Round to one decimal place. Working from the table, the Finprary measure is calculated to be -0.2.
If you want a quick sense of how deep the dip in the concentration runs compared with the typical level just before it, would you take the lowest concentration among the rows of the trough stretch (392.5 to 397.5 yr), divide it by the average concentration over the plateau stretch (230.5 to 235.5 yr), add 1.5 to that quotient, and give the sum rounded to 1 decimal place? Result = 2.7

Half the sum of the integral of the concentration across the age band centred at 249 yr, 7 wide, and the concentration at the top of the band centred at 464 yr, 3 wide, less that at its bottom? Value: 3.6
